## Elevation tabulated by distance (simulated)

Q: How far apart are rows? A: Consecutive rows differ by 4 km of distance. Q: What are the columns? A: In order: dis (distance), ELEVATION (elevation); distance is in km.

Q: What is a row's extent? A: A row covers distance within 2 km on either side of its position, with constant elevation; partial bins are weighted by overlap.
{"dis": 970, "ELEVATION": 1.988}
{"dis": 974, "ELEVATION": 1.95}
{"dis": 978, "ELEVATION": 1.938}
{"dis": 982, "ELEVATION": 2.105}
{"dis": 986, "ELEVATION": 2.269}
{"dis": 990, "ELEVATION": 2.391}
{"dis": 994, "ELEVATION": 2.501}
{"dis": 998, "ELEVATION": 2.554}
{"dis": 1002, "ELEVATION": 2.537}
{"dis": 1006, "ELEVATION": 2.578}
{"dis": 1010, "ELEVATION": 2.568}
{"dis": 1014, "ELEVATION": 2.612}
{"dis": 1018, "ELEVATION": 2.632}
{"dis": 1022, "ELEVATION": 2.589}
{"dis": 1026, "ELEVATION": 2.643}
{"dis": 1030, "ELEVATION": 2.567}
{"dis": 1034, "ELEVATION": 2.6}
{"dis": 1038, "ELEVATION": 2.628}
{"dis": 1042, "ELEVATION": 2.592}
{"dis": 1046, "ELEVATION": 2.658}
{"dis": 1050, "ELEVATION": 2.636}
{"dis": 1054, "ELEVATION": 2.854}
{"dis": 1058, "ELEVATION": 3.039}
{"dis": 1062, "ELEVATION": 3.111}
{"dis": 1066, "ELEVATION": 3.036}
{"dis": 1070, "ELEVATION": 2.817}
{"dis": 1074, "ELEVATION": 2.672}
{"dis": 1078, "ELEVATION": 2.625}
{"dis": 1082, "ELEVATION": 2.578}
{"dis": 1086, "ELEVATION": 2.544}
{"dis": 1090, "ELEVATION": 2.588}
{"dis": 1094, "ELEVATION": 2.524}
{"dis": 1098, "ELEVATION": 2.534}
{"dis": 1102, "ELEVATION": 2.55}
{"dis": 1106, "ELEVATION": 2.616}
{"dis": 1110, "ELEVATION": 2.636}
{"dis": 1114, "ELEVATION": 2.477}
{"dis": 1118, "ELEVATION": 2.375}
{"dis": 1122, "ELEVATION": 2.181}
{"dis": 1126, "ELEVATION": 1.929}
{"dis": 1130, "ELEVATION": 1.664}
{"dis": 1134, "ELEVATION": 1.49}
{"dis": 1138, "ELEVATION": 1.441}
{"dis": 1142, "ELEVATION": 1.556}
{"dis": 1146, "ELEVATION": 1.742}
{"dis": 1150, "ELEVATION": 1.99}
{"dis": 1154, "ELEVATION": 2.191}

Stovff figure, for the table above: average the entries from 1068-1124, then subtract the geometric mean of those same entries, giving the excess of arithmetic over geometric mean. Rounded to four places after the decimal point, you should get 0.0041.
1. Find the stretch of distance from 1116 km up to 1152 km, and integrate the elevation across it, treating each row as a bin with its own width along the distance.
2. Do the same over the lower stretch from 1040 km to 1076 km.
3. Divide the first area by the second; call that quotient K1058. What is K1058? 0.64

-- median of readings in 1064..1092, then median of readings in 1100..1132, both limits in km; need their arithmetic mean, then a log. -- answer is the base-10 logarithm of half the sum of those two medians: 0.402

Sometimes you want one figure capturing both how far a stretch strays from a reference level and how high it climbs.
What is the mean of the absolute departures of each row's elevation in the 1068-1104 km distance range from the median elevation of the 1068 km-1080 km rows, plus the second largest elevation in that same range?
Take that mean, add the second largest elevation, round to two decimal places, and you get 2.77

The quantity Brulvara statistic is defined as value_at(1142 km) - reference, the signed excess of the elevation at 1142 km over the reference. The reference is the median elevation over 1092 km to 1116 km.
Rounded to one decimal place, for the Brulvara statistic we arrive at -1.0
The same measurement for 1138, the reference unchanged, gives -1.1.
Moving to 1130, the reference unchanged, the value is -0.9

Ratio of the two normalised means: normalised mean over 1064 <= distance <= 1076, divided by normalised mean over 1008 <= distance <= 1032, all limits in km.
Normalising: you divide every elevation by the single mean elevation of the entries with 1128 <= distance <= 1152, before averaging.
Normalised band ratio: 1.1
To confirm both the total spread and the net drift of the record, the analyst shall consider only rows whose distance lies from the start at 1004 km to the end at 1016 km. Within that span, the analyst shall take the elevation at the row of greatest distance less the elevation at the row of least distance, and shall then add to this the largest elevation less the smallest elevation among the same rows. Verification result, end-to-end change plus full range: 0.1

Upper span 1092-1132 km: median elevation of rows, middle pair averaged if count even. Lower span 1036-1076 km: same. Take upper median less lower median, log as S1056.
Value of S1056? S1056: -0.2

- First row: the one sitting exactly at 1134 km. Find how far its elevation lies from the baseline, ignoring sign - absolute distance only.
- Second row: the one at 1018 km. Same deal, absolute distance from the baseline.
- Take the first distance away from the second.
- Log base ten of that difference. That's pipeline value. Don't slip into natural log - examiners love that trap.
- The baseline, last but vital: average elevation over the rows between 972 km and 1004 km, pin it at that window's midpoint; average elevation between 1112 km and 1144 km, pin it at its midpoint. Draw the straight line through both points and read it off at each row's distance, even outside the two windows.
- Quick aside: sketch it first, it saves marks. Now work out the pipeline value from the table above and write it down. -1.3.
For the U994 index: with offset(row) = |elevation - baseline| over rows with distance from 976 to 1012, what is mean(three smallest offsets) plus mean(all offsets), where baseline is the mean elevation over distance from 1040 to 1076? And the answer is 0.70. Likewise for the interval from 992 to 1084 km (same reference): 0.27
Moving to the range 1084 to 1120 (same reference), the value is 0.50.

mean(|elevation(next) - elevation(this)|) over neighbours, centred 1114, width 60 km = 0.11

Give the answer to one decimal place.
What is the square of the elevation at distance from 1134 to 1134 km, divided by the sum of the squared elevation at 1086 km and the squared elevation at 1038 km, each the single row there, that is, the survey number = 0.2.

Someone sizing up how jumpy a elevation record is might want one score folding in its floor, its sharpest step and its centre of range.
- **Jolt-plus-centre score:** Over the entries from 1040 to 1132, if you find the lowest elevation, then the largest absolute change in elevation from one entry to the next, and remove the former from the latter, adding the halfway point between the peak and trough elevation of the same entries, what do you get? 0.99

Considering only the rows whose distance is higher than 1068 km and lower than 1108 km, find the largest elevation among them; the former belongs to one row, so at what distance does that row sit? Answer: 1070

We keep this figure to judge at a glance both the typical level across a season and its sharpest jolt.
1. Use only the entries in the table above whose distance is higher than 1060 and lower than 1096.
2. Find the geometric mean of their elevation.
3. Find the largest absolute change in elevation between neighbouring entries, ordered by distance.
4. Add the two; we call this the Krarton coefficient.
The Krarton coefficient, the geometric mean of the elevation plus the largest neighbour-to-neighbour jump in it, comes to 2.93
